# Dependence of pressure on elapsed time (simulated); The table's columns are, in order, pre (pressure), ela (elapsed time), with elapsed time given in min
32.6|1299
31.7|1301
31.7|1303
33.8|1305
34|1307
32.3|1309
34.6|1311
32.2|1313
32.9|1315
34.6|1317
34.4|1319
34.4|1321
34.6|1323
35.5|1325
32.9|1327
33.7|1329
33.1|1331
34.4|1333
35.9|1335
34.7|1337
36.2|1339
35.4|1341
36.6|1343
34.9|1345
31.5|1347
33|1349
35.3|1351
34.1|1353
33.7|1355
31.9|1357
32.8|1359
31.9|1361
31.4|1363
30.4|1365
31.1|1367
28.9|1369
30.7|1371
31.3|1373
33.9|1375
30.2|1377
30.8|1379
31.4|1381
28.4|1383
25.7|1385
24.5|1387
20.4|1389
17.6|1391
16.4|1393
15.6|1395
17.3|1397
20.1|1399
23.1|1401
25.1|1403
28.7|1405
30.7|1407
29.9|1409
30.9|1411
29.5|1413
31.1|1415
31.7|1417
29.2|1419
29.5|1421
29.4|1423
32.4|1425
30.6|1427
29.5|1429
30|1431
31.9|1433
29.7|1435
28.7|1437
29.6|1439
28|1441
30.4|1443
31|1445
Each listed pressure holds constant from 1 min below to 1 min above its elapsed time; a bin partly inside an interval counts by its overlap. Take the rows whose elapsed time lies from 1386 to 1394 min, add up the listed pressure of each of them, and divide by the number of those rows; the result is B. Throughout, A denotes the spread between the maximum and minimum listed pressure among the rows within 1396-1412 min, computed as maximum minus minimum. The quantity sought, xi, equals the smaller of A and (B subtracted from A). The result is -6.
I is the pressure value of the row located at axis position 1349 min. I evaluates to 33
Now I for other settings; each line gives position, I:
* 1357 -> 31.9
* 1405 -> 28.7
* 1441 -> 28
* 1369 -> 28.9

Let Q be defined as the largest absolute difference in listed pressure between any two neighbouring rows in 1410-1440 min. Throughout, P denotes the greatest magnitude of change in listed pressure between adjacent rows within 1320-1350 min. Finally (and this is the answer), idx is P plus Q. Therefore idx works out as 6.4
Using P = 3.4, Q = 3.0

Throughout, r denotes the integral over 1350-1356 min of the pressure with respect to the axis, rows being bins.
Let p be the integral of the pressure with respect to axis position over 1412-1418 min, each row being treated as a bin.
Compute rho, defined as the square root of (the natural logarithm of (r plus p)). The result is 2.44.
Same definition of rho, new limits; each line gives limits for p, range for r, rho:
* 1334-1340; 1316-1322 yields 2.46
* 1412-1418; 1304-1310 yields 2.44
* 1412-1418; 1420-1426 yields 2.43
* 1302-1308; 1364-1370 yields 2.44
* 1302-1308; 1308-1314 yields 2.45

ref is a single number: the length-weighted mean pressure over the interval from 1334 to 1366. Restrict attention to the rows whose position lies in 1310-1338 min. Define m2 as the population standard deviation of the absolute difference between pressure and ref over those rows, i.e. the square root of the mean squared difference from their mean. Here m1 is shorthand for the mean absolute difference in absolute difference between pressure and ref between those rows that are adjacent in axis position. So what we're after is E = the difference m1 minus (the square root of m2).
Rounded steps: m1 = 0.60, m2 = 0.5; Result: -0.1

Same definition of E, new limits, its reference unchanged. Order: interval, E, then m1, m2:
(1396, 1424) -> -0.4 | 1.67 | 4.3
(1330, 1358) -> 0.2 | 1.13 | 0.8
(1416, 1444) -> 0.4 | 1.48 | 1.2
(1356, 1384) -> 0.3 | 1.42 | 1.3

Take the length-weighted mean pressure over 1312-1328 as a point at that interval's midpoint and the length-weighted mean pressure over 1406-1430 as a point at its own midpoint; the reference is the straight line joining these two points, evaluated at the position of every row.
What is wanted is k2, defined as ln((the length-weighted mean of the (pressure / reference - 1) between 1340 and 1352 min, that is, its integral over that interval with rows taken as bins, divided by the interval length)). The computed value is -3.1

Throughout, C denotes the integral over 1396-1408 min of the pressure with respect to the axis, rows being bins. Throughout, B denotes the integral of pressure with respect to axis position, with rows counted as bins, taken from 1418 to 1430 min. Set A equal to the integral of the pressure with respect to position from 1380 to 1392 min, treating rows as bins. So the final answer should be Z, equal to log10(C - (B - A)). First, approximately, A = 296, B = 361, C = 290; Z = 2.35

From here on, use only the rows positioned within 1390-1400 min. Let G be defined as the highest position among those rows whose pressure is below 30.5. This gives 1399 min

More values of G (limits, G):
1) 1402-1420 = 1419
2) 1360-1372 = 1369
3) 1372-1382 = 1377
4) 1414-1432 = 1431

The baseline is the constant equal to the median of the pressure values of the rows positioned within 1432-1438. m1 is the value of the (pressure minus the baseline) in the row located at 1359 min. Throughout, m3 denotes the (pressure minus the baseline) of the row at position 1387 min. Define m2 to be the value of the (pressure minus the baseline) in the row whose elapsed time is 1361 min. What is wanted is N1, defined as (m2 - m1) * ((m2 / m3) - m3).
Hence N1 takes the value -4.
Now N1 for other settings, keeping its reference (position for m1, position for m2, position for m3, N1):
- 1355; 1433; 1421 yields 19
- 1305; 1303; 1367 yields 0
